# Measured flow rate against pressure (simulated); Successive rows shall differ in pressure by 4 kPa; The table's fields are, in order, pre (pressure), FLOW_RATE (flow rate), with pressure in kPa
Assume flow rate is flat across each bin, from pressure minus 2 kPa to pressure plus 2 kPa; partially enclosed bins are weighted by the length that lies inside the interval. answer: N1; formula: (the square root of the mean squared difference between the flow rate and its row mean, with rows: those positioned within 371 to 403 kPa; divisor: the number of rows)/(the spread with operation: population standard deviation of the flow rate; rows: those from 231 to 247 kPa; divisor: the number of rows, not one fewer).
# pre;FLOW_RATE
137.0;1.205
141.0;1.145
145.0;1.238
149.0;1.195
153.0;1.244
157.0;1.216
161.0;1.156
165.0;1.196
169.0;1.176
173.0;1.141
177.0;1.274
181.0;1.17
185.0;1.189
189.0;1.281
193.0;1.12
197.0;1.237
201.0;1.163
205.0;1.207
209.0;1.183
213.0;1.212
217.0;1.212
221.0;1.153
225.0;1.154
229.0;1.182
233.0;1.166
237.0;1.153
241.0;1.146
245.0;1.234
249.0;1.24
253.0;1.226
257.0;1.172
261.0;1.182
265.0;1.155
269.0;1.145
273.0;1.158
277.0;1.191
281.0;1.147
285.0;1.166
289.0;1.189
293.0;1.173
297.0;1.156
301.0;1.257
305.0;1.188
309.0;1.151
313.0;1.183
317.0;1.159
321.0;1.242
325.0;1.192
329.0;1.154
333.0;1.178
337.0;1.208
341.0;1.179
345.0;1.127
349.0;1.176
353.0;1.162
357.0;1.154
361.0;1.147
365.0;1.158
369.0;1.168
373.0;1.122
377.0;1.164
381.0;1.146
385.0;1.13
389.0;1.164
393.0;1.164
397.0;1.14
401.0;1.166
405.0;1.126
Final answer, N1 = 0.5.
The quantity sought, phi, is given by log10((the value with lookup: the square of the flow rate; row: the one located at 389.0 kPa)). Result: 0.13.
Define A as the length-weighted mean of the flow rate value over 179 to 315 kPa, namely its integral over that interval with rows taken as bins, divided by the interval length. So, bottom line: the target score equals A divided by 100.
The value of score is 0.0118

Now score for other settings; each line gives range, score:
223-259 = 0.0119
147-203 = 0.0120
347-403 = 0.0115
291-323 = 0.0119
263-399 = 0.0117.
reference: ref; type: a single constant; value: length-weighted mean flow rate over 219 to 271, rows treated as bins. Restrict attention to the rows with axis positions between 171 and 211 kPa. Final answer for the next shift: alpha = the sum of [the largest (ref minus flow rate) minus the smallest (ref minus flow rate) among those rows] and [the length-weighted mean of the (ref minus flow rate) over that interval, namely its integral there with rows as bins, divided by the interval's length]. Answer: 0.14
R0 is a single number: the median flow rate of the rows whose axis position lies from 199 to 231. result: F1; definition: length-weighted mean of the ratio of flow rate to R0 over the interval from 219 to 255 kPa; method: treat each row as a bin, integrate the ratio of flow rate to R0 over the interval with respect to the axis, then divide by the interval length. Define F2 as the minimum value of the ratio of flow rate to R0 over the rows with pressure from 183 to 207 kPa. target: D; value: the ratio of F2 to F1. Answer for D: 0.946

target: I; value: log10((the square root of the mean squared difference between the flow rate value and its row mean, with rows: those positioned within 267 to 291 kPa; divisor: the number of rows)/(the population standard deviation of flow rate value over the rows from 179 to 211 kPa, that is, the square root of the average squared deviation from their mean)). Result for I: -0.397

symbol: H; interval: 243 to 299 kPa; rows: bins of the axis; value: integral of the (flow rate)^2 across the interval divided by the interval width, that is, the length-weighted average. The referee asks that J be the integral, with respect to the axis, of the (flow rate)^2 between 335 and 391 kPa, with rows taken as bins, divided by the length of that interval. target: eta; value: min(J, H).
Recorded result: 1.34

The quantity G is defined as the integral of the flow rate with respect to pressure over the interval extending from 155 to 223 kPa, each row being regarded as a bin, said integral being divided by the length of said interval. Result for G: 1.19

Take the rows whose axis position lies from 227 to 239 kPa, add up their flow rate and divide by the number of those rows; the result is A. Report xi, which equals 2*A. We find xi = 2.33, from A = 1.167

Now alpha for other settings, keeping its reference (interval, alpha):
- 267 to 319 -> 0.12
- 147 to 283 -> 0.15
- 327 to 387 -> 0.11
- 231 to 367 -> 0.13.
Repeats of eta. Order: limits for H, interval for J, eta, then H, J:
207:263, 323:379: 1.35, 1.41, 1.35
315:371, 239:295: 1.37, 1.37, 1.39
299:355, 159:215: 1.40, 1.40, 1.43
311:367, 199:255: 1.38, 1.38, 1.41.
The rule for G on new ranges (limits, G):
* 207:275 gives 1.18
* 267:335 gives 1.18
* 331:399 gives 1.16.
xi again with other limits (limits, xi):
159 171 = 2.35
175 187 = 2.42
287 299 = 2.35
